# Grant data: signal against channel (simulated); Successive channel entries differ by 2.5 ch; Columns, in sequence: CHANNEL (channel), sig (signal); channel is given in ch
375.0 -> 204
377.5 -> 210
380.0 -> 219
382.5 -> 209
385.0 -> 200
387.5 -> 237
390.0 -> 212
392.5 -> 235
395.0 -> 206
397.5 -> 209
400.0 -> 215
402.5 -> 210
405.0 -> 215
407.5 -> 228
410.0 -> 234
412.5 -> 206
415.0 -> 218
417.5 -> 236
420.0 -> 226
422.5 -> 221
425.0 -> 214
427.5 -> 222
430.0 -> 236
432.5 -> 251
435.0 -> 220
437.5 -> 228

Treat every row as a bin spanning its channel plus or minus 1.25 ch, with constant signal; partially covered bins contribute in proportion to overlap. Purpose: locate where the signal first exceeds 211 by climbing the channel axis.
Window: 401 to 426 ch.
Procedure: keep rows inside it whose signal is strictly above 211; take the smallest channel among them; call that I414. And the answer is 405.0 ch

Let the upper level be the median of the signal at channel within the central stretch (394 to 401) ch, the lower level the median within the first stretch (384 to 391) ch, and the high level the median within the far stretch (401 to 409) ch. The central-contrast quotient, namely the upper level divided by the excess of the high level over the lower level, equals 70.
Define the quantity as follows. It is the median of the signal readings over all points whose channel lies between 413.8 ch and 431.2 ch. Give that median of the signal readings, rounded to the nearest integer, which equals 222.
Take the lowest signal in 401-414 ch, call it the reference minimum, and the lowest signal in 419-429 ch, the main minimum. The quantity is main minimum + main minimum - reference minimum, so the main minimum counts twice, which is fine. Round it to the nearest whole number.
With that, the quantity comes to 222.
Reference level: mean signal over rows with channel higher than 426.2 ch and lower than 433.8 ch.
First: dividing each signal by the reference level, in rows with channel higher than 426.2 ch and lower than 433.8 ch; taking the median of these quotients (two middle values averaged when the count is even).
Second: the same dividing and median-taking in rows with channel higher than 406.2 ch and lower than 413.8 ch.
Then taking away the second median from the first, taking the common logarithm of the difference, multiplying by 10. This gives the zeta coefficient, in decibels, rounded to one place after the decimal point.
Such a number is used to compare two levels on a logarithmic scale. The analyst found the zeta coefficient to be -14.7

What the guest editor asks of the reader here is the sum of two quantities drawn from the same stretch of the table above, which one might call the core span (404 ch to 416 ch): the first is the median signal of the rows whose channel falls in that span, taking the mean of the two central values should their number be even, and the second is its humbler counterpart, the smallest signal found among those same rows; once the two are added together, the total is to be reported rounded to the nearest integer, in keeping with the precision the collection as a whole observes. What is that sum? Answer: 424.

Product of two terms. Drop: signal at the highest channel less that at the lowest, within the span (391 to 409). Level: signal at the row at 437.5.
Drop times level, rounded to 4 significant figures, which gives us -1596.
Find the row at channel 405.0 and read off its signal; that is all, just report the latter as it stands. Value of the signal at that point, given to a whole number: 215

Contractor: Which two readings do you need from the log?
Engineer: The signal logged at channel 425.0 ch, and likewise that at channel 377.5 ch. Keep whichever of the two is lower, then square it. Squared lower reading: 44100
